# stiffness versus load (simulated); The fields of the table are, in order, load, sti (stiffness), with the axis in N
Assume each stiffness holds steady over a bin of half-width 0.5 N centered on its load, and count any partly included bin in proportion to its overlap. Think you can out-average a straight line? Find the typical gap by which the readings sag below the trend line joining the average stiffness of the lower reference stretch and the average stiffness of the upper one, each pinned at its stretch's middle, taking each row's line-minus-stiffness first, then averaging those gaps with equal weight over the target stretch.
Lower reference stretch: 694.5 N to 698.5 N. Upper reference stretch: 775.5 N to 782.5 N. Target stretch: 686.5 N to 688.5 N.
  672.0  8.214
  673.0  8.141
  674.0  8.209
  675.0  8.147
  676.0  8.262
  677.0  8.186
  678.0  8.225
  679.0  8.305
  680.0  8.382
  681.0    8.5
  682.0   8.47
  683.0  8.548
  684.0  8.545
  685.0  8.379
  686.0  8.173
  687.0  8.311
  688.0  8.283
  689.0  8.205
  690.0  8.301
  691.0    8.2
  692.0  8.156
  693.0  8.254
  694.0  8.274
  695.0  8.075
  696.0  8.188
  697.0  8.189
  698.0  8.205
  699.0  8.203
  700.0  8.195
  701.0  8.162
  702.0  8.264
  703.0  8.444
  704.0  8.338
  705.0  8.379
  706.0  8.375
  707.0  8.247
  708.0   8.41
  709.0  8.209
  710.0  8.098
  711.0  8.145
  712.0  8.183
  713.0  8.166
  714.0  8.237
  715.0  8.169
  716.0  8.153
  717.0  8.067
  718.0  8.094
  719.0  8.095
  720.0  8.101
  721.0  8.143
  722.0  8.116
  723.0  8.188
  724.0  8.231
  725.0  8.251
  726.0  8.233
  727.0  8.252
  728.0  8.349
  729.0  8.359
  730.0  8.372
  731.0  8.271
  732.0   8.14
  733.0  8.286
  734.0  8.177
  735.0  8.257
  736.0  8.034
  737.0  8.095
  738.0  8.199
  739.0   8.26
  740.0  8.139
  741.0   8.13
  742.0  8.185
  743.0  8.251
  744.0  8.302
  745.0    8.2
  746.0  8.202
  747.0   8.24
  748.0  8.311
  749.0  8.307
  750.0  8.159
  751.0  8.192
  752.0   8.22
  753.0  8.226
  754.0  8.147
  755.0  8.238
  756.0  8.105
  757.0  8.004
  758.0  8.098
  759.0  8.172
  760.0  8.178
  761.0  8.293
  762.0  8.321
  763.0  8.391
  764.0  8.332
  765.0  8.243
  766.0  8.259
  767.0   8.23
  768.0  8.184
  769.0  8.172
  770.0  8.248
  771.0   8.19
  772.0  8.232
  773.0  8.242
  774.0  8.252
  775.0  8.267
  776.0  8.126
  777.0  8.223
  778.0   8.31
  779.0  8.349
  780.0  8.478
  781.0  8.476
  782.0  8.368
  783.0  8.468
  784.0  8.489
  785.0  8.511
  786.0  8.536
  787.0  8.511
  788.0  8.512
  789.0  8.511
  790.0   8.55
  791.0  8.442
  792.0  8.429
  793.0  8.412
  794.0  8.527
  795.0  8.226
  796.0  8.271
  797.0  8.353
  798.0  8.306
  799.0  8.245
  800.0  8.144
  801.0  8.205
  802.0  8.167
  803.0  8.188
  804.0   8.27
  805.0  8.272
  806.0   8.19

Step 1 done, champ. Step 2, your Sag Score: -0.15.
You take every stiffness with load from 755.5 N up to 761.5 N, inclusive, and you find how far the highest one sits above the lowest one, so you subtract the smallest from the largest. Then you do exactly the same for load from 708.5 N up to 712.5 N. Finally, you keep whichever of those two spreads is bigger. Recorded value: 0.29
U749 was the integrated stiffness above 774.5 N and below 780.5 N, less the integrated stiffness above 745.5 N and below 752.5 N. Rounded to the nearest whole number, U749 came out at -8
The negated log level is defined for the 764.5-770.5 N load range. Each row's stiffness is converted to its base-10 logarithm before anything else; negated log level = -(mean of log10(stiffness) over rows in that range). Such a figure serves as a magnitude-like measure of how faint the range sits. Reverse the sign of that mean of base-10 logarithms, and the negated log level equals -0.9150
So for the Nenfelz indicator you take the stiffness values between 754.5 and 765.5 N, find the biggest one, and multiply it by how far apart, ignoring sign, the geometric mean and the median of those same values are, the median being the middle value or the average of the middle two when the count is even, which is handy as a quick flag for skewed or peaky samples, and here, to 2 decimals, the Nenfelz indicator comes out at 0.19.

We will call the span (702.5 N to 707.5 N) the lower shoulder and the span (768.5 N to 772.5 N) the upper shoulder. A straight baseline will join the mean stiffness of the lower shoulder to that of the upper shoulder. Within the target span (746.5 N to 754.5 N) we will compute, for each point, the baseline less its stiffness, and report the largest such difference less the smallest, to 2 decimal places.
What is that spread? 0.15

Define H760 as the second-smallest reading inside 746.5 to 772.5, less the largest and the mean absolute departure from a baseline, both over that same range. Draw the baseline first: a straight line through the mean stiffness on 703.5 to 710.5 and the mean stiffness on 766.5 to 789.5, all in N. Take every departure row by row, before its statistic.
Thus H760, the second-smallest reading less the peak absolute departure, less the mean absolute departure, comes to 7.66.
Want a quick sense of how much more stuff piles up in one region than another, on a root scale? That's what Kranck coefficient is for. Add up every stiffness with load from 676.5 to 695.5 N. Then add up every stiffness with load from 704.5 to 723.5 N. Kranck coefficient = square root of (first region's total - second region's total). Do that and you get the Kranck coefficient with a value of 1.5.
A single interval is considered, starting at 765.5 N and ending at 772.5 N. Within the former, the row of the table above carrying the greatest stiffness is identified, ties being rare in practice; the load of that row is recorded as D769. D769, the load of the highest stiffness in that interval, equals 766.0 N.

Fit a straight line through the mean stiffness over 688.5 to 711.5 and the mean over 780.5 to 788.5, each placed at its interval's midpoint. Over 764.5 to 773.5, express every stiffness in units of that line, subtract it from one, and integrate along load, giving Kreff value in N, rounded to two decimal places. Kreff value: 0.23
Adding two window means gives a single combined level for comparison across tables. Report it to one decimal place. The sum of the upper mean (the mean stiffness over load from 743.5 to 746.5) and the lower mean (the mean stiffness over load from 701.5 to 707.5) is 16.6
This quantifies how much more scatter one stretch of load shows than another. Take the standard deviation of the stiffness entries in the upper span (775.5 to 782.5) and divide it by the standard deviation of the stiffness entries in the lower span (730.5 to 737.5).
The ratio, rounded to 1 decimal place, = 1.3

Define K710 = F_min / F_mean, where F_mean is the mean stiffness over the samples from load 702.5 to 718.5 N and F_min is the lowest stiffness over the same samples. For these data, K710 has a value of 0.980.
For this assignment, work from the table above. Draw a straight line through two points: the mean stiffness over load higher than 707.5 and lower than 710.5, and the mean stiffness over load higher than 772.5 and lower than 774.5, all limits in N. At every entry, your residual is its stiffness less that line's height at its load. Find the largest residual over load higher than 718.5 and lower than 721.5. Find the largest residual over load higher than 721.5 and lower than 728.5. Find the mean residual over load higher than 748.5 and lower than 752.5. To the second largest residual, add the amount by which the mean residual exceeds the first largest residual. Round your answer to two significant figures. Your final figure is 0.18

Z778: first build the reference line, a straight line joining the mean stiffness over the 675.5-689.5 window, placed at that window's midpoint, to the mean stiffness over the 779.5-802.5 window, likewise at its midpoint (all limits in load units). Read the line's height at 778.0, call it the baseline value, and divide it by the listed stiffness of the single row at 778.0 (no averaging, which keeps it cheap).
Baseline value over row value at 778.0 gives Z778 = 1.01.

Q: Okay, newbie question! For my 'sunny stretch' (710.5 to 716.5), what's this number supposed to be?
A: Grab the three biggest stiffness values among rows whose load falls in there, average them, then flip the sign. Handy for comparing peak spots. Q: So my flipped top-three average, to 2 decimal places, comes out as -8.20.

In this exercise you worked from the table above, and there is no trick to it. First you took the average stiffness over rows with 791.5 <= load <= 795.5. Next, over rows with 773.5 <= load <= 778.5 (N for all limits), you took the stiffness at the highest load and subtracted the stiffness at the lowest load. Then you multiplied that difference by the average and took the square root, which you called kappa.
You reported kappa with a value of 0.70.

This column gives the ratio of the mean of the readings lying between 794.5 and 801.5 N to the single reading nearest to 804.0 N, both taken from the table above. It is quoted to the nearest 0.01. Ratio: 1.00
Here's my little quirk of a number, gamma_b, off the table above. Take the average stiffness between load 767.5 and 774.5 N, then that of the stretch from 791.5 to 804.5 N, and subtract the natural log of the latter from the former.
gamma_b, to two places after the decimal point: 6.10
